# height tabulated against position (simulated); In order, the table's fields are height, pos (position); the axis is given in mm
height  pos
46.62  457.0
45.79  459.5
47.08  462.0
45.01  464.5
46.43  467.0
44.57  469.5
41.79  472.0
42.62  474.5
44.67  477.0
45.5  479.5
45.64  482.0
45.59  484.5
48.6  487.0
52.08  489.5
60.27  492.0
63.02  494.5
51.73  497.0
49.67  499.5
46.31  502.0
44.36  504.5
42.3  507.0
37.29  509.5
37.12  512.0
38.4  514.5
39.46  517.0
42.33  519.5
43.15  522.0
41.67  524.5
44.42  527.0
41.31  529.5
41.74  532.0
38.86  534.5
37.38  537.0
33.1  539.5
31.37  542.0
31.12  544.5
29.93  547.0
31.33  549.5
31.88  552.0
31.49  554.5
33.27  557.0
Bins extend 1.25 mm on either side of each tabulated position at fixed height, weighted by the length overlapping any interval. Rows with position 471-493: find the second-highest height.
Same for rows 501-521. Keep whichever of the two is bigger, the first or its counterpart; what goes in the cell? 52.1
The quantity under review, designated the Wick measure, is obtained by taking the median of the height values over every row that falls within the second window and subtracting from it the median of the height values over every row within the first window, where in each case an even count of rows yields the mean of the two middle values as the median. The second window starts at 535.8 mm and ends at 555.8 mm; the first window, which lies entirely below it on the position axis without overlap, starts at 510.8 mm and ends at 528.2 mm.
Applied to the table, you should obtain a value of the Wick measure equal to -10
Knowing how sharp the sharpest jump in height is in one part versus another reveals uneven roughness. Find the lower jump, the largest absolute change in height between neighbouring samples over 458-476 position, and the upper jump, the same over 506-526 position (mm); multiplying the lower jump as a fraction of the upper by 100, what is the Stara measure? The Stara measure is 55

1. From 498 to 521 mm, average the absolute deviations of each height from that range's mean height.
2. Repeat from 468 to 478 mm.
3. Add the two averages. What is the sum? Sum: 4.6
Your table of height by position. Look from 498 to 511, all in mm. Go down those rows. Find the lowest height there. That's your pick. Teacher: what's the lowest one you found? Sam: 37.29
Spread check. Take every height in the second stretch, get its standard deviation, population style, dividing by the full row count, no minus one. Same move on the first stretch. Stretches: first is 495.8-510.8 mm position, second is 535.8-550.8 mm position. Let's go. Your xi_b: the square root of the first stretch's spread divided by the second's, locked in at 1.40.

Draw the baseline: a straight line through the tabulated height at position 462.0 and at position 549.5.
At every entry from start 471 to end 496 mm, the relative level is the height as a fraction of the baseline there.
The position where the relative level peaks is 494.5 mm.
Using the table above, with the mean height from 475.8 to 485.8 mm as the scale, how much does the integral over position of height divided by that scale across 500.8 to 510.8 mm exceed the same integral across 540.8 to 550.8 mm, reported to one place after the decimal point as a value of 2.6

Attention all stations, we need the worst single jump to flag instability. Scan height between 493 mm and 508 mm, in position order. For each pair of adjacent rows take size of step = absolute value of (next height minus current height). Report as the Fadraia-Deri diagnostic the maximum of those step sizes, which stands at 11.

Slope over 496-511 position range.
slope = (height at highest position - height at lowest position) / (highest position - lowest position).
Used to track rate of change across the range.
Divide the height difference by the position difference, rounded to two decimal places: -1.16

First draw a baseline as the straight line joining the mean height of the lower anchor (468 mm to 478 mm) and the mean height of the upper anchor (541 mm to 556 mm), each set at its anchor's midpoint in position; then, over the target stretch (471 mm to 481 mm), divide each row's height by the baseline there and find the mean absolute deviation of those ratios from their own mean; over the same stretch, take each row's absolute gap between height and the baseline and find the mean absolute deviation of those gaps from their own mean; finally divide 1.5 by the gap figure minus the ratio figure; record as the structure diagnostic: 2.5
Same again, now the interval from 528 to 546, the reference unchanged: 0.6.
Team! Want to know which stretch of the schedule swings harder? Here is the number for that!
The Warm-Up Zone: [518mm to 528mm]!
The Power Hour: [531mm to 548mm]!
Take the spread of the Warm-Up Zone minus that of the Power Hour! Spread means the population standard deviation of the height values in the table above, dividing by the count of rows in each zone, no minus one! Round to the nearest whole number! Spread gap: -3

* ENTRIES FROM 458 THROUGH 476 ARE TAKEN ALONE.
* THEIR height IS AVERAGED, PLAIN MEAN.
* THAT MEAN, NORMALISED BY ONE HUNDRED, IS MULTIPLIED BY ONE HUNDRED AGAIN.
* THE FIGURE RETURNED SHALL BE 44.8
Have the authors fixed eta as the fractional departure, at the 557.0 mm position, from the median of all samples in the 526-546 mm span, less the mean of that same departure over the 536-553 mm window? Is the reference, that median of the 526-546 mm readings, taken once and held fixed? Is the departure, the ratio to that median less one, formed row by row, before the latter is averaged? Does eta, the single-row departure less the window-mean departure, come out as 0.03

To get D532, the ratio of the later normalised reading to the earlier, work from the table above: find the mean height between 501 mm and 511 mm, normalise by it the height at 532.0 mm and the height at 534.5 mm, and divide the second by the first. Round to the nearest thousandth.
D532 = 0.931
